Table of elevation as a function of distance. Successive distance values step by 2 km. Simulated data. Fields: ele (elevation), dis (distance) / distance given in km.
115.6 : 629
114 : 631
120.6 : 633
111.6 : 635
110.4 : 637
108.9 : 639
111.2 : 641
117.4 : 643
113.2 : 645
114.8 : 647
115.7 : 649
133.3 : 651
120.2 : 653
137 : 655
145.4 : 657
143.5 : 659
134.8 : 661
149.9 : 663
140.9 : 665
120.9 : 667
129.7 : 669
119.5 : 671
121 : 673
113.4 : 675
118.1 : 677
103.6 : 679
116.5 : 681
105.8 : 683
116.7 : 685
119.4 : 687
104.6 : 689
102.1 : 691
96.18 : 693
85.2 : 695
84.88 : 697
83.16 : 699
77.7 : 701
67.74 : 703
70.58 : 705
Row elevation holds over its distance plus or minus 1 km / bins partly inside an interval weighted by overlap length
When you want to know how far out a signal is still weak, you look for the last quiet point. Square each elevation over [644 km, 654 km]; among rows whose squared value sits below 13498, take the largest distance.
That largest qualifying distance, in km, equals 649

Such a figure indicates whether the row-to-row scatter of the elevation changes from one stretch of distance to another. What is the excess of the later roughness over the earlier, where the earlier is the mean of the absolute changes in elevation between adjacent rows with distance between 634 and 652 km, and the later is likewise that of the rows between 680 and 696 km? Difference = 3.9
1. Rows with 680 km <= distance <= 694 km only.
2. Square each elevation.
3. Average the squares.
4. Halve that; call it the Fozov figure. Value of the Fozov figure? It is 5947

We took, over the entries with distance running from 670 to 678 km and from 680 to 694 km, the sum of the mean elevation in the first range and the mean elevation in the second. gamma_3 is 227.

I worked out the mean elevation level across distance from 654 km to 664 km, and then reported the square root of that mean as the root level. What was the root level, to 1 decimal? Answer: 11.9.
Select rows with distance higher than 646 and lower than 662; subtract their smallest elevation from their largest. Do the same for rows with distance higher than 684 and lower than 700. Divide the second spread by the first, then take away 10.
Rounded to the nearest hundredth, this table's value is -8.82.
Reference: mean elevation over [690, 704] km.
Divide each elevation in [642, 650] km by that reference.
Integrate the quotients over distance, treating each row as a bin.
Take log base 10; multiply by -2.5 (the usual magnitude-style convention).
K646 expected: -2.58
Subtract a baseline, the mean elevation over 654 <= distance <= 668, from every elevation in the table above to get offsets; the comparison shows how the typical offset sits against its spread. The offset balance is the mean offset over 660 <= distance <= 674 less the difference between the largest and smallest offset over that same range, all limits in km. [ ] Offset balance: -38.4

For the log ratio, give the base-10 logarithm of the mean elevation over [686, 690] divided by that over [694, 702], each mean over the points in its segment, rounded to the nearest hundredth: 0.13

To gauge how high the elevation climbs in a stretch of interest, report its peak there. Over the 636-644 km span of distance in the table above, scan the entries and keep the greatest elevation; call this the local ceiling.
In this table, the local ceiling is 117.4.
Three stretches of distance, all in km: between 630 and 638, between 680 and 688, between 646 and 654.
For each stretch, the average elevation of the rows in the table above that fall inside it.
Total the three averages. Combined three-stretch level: 350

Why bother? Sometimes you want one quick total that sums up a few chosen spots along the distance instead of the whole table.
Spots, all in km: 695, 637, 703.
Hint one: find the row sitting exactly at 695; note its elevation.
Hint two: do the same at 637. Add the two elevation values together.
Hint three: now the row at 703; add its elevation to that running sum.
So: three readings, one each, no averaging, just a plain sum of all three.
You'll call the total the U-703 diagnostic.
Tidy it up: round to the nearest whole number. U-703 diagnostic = 263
